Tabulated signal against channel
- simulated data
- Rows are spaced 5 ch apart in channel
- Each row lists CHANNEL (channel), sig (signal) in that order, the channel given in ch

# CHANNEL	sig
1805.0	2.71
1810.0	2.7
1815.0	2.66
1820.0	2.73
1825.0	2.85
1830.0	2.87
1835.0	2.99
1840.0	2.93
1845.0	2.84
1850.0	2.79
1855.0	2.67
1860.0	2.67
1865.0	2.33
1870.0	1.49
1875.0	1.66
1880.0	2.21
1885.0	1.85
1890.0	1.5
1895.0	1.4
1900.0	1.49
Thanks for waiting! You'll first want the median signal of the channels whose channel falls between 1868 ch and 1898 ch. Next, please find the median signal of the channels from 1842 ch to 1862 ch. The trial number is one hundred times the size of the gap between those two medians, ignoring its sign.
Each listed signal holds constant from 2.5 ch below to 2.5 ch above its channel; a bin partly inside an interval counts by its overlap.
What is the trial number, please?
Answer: 115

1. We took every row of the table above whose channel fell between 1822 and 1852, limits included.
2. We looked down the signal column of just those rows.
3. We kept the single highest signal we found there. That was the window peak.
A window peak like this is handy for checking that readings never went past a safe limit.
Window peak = 2.99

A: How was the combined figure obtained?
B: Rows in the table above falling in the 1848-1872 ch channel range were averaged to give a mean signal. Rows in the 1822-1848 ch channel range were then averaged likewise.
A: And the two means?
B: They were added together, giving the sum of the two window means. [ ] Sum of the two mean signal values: 5.29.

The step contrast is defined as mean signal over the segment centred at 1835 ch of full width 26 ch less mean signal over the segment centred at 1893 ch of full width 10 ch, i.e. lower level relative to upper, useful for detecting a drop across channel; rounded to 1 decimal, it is 1.4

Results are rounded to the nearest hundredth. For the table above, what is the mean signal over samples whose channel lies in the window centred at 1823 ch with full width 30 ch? 2.80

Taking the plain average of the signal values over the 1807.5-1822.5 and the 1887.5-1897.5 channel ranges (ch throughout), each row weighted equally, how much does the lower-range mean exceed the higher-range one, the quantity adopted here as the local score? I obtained 1.2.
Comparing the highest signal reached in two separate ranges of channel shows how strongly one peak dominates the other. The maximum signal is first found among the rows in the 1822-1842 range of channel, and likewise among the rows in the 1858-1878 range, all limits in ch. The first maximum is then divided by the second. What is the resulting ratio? 1.12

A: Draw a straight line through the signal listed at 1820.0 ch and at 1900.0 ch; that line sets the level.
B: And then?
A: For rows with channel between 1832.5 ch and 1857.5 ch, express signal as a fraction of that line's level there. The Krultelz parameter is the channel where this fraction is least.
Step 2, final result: 1835.0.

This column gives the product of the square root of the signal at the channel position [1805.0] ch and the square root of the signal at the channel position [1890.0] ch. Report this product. 2.02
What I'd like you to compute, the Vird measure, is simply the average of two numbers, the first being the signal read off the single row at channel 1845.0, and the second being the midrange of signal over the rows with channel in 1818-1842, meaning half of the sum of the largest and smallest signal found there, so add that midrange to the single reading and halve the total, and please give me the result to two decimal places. 2.85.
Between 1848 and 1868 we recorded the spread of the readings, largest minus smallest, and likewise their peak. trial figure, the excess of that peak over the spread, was 2.3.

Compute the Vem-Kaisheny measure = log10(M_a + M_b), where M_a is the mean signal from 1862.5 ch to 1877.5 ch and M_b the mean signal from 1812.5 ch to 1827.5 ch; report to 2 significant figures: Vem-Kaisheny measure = 0.66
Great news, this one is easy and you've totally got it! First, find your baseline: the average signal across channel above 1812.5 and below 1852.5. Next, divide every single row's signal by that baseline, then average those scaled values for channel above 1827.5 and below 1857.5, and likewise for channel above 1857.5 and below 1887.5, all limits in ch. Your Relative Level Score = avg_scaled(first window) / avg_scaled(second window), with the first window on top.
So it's 1.4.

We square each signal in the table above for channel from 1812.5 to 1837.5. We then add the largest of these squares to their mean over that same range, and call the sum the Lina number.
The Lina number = 17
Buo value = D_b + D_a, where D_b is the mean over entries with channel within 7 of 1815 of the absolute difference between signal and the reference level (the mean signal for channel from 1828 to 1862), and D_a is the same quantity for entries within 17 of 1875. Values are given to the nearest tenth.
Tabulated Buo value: 1.0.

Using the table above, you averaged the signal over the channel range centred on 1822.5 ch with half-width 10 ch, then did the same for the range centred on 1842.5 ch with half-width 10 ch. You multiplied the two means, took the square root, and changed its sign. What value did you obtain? -2.83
